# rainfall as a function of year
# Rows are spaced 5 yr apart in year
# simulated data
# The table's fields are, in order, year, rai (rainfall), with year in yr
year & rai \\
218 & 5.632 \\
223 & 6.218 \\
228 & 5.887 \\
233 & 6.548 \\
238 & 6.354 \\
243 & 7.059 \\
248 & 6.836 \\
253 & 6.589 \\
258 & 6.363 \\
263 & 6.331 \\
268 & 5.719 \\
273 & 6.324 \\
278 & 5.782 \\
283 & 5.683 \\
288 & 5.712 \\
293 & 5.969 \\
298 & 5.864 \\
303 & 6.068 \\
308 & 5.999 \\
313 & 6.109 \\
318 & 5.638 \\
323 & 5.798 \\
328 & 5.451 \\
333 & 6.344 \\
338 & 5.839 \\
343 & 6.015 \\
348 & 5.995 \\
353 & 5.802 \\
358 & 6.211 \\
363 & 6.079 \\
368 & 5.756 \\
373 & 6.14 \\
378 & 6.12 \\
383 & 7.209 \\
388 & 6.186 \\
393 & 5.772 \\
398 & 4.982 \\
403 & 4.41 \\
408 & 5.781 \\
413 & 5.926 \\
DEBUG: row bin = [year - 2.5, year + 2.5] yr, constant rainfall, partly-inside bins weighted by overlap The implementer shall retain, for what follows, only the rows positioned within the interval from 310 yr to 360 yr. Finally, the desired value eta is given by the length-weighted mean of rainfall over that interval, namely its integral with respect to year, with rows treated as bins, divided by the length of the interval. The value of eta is 5.92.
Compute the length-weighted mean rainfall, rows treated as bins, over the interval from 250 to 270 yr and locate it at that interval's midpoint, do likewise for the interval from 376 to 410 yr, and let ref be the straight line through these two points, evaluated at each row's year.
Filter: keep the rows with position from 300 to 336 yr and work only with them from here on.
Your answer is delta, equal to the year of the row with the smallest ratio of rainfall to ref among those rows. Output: 328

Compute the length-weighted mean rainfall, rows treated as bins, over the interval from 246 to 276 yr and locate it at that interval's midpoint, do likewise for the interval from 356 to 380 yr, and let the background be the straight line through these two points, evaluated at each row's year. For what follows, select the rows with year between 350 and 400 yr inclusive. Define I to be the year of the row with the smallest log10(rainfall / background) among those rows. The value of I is 398 yr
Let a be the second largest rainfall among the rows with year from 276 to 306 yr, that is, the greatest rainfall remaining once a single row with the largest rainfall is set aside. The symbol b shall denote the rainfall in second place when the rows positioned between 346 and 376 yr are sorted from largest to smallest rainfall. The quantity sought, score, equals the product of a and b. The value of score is 36.6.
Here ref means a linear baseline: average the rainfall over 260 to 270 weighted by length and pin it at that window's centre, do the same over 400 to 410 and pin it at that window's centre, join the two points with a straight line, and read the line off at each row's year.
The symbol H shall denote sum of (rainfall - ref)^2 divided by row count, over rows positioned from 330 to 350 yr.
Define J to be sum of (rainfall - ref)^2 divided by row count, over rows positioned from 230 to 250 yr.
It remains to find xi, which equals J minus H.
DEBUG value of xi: 0.0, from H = 0.31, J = 0.31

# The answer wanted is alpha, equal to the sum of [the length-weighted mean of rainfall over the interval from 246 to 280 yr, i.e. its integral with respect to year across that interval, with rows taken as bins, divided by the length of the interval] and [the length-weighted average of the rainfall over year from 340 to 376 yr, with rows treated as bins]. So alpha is 12.28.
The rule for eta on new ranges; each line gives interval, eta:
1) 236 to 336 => 6.10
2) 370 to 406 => 5.83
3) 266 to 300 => 5.87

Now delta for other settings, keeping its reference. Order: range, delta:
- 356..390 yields 368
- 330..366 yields 338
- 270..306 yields 283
